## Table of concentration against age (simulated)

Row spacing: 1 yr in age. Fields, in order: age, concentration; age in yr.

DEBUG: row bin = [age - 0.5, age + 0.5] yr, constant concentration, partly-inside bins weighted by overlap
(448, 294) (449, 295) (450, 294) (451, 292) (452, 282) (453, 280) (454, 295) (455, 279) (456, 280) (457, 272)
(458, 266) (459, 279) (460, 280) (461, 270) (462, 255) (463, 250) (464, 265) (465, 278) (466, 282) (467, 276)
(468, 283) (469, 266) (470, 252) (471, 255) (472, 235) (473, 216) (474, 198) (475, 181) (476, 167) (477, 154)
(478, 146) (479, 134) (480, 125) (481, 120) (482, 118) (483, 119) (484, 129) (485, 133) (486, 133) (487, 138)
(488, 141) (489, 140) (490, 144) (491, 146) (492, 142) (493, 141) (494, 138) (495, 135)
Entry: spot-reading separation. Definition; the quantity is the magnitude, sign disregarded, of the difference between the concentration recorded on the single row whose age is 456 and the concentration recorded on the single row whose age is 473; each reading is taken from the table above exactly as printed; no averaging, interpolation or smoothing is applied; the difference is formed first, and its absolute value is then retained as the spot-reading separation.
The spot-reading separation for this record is 64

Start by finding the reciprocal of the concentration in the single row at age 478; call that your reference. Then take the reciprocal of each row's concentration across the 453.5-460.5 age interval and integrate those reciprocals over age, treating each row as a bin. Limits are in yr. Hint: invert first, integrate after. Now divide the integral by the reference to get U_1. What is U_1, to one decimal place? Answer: 3.7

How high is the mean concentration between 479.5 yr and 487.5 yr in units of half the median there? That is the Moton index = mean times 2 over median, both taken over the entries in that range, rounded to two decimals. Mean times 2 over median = 2.00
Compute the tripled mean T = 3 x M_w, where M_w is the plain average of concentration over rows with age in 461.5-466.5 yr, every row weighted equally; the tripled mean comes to 798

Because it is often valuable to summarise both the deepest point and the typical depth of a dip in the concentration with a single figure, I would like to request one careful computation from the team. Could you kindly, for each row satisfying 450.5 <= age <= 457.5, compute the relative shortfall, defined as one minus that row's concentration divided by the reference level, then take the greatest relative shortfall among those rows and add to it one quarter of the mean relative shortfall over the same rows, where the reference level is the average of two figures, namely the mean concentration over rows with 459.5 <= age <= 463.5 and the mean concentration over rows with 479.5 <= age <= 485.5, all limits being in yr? -0.5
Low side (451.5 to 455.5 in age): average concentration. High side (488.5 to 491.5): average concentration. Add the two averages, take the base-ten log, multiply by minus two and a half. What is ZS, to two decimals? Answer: -6.58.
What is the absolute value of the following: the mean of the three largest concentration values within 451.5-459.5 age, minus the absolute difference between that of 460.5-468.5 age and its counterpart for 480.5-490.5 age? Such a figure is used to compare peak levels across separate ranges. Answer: 146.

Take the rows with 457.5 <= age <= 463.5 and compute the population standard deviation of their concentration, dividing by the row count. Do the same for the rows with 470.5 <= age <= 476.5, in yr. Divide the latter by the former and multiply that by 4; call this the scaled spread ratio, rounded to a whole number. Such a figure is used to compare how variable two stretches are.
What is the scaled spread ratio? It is 11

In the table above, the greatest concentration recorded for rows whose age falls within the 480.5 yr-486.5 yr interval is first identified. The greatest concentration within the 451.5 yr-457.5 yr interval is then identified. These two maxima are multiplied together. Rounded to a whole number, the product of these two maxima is 39235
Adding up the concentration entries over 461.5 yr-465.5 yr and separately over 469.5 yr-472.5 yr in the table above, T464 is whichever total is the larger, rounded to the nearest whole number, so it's 1048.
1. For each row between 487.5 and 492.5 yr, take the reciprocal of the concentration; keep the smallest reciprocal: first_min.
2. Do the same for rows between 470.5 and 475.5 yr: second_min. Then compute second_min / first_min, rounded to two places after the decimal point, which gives 0.57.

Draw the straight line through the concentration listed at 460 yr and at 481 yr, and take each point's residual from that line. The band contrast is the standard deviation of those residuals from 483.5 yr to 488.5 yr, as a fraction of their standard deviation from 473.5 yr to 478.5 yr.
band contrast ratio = 1.8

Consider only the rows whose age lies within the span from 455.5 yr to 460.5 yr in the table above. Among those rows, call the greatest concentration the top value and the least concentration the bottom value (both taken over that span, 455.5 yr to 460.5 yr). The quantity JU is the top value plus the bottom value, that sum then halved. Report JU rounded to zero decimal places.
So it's 273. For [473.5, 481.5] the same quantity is 159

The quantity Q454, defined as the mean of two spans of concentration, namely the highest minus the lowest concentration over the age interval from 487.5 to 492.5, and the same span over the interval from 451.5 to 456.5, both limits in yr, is 11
